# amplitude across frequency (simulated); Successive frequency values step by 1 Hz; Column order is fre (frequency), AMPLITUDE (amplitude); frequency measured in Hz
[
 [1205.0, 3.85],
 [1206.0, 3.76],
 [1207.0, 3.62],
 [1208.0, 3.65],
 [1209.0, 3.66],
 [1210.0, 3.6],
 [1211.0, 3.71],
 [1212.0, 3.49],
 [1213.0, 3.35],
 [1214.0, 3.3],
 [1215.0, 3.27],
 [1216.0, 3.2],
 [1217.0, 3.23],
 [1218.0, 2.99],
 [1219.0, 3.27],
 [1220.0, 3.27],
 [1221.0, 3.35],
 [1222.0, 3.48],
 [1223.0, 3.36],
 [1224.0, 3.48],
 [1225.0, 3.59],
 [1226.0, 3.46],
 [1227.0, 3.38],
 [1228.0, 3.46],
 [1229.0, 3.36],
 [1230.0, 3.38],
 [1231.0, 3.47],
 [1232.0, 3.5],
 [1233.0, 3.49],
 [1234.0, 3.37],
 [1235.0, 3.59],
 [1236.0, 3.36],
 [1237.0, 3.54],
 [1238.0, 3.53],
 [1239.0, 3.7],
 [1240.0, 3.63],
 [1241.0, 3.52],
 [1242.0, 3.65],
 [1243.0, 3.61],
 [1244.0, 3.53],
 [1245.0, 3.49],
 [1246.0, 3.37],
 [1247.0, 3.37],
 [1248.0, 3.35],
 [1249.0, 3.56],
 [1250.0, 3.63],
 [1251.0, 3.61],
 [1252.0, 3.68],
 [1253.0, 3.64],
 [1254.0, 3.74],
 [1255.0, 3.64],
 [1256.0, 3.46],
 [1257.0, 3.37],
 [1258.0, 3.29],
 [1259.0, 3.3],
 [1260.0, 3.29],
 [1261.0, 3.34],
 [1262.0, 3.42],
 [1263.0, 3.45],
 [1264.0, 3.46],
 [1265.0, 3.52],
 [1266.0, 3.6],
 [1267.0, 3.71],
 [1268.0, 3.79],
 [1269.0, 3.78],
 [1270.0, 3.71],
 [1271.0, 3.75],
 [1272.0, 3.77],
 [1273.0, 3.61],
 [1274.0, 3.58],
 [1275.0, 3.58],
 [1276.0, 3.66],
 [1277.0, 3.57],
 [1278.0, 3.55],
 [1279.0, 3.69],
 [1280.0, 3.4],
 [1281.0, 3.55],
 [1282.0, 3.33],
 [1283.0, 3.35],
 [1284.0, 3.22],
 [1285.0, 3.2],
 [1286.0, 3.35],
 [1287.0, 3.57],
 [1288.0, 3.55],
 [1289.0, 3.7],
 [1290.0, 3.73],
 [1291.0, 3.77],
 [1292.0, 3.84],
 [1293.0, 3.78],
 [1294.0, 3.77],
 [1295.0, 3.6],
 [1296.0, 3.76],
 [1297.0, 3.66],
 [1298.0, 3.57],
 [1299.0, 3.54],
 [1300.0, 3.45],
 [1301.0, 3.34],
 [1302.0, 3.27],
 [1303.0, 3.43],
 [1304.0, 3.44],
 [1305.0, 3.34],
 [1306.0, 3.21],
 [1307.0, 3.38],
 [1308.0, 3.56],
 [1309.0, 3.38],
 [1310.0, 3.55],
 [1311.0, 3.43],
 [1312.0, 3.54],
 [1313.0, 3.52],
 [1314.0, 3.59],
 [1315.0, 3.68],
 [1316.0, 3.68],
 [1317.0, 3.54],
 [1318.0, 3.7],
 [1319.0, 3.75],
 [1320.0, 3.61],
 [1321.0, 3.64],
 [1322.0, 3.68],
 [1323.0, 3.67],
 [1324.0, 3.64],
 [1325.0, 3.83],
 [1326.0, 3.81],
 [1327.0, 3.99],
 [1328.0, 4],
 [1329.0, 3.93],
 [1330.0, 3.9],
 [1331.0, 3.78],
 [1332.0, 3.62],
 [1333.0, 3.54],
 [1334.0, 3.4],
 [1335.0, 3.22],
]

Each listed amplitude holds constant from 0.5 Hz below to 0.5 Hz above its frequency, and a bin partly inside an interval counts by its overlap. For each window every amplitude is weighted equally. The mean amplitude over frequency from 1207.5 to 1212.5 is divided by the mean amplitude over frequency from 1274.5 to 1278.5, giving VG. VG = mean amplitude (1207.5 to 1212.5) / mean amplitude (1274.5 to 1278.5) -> 1.009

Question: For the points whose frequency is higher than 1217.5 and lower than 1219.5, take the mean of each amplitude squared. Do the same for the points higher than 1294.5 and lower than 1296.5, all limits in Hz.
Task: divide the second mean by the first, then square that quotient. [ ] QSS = 1.90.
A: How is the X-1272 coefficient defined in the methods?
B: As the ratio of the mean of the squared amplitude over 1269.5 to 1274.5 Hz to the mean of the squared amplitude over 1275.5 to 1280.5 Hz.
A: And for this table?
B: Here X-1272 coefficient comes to 1.06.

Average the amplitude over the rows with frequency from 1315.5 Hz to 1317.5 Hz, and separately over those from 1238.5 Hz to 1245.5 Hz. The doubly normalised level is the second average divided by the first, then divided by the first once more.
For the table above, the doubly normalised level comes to 0.275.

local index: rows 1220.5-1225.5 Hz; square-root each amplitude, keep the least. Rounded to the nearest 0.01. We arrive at 1.83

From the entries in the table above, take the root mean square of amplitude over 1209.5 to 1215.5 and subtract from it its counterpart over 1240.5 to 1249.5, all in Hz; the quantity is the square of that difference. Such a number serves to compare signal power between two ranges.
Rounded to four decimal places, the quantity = 0.0015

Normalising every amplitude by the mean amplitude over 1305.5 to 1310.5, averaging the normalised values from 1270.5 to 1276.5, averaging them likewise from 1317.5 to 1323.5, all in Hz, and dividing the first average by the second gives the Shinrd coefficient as 1.00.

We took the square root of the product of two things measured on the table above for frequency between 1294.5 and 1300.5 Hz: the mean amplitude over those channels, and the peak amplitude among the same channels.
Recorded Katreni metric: 3.68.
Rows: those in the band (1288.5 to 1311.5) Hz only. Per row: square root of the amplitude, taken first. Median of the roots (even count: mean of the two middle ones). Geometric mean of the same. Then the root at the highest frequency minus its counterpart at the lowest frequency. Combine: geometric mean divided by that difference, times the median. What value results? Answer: -50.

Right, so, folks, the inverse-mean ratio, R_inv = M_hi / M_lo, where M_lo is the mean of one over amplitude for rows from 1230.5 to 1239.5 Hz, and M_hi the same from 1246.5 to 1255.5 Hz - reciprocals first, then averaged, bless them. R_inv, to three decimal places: 0.980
